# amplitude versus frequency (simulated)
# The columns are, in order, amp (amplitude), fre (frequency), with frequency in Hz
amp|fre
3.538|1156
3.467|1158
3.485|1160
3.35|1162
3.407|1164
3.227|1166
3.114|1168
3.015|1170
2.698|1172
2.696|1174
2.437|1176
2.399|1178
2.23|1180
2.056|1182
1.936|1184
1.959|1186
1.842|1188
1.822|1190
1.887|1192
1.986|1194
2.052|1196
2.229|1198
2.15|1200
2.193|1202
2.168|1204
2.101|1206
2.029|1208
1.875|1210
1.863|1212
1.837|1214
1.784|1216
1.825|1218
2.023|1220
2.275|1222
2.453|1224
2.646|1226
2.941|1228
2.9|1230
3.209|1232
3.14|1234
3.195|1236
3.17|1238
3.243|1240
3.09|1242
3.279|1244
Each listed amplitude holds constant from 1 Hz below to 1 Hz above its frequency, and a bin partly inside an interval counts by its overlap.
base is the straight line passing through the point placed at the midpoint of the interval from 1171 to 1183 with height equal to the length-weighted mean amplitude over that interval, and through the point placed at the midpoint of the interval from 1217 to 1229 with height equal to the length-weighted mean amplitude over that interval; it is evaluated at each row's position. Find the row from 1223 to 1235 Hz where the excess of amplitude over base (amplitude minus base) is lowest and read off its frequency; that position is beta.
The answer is 1224 Hz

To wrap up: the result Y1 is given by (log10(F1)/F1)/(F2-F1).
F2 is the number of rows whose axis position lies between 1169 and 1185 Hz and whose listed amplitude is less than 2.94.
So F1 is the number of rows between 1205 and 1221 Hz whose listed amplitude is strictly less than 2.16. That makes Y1 -0.11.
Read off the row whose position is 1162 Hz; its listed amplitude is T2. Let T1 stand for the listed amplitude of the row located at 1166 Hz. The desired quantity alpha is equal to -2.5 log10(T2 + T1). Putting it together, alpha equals -2.05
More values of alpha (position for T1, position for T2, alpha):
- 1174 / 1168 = -1.91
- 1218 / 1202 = -1.51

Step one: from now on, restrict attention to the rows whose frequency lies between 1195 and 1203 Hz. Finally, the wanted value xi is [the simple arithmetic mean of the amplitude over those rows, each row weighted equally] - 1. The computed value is 1.16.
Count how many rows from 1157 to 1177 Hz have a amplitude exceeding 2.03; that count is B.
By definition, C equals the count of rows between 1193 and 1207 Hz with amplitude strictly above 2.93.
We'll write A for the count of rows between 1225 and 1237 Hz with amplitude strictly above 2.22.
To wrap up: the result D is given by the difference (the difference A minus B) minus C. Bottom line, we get -4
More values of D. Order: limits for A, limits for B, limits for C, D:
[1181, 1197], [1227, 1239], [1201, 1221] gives -6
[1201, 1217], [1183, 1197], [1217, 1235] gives -4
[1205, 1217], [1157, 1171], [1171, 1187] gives -7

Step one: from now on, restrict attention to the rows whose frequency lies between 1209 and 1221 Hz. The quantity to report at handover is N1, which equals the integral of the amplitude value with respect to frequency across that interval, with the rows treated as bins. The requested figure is 22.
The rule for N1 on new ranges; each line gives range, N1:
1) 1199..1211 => 25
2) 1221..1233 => 33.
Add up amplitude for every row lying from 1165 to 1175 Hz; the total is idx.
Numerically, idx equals 15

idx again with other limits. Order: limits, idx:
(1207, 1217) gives 9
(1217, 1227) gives 11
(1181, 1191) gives 10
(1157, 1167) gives 17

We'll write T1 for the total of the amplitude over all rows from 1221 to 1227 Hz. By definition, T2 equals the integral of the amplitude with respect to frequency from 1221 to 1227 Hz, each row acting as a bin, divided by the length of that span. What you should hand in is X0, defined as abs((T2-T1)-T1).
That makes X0 12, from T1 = 7.4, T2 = 2.46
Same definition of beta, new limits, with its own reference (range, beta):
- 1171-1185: 1184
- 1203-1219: 1216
